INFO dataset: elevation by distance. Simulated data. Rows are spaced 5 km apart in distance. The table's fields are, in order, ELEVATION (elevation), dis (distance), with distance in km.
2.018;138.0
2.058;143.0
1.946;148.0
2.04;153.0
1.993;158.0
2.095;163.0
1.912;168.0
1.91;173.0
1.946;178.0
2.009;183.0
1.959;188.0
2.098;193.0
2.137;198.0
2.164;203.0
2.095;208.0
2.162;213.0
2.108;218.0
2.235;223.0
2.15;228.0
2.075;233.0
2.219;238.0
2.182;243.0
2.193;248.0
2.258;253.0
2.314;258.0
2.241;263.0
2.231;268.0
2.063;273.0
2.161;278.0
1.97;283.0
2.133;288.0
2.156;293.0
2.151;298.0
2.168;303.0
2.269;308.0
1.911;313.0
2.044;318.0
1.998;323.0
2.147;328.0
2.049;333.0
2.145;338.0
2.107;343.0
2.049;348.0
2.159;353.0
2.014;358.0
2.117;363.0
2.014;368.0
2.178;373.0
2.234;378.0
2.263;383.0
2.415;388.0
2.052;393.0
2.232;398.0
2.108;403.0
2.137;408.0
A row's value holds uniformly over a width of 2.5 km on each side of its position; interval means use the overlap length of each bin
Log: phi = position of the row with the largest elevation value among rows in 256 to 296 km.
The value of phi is 258.0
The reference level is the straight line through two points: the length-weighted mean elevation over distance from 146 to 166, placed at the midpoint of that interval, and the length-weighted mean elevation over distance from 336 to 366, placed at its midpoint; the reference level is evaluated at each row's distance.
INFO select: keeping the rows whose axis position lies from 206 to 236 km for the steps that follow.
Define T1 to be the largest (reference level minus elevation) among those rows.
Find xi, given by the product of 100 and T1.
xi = -3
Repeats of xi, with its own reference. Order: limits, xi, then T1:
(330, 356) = 5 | 0.046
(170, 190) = 11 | 0.115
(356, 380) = 9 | 0.089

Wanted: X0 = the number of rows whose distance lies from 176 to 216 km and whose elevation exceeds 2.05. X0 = 5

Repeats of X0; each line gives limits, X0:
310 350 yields 3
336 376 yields 5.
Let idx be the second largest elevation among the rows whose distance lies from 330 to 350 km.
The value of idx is 2.107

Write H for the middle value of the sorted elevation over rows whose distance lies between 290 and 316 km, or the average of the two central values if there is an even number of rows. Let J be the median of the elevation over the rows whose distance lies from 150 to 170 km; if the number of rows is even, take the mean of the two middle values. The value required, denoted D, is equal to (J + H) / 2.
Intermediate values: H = 2.16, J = 2.02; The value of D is 2.09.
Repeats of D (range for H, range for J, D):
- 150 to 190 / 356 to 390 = 2.08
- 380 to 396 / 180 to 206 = 2.18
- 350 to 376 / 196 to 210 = 2.13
